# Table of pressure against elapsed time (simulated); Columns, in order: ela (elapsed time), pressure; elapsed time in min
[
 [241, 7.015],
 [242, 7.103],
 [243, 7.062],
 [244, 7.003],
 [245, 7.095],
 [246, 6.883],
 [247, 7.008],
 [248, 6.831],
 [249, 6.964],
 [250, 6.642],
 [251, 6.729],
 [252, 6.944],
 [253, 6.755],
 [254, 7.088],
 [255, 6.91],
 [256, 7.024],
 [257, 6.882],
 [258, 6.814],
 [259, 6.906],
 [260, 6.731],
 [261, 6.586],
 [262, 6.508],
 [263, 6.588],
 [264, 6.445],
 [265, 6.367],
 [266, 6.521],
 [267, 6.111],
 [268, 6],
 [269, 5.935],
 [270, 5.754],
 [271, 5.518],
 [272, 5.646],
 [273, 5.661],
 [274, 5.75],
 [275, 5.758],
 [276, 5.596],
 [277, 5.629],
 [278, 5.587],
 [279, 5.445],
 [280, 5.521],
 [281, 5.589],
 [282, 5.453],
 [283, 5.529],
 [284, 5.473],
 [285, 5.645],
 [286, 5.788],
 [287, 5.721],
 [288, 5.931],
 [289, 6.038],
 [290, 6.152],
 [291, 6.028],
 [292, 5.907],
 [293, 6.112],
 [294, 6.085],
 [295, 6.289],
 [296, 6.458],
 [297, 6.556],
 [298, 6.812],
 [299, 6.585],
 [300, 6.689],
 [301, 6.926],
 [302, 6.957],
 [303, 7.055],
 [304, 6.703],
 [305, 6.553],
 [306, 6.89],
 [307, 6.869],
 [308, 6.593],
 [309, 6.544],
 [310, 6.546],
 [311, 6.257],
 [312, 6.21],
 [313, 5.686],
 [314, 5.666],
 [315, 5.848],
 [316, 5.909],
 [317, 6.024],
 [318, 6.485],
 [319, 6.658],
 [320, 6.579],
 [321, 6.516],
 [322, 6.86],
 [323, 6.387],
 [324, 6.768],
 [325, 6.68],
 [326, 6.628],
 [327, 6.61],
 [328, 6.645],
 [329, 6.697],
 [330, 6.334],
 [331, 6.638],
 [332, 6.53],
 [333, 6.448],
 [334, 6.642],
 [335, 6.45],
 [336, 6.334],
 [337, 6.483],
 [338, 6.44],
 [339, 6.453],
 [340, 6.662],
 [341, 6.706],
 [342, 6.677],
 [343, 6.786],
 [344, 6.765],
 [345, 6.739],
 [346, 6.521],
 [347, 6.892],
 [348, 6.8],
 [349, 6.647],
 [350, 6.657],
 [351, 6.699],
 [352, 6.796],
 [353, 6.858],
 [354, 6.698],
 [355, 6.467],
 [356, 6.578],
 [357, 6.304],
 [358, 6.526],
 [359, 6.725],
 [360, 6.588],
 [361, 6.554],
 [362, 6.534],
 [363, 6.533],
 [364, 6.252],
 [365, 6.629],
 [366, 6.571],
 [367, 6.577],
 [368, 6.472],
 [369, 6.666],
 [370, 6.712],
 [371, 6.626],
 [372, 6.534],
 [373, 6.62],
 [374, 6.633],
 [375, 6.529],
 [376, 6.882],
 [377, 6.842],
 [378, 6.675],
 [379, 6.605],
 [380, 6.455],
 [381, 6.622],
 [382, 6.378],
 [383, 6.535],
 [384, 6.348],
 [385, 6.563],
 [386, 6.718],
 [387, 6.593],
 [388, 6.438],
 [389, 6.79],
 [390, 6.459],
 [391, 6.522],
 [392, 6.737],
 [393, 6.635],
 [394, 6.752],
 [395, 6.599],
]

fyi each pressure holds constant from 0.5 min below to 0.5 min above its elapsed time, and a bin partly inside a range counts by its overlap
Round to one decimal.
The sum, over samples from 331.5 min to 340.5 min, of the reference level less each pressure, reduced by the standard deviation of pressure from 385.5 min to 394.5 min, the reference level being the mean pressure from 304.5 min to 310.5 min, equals 1.4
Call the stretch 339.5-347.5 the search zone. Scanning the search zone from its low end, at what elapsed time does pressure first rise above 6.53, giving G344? 340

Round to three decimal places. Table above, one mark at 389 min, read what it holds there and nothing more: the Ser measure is 6.790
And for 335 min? 6.450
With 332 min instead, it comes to 6.530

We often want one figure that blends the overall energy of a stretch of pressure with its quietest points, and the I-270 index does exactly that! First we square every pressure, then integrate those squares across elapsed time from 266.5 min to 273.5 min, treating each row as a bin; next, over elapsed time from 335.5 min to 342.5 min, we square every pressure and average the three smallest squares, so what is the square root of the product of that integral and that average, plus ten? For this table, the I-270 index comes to 108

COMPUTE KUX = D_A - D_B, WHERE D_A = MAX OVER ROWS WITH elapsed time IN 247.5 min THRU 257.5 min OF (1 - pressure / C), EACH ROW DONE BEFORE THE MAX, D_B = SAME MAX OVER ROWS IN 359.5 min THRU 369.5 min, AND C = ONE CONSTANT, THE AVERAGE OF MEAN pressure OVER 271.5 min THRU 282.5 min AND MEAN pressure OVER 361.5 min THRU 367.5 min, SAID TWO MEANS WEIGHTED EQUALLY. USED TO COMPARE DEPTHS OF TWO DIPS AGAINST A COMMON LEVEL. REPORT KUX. -0.06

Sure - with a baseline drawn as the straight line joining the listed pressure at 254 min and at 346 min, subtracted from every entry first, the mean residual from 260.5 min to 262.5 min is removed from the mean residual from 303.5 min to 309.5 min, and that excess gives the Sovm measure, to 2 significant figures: 0.42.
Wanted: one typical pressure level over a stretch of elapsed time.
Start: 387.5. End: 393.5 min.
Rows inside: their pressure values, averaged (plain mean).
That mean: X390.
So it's 6.60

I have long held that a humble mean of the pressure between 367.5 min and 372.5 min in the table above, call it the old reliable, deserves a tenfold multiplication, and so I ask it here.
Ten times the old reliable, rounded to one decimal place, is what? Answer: 66.0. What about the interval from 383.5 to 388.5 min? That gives 65.3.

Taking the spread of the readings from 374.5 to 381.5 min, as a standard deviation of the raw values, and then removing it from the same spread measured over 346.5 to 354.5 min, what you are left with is -0.06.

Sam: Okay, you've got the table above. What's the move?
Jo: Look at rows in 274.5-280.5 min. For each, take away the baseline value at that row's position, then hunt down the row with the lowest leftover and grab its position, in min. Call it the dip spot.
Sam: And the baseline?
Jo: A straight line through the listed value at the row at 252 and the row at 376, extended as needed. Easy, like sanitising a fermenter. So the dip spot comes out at 279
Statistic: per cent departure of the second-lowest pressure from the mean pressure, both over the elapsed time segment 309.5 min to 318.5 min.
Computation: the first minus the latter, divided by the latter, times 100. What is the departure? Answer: -6.3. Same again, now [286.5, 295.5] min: -2.0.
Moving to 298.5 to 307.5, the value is -3.2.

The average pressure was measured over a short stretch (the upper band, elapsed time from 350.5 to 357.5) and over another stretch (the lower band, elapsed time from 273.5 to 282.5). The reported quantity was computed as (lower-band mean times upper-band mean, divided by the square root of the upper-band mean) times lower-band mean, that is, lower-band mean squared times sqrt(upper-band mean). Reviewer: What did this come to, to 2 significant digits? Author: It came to 81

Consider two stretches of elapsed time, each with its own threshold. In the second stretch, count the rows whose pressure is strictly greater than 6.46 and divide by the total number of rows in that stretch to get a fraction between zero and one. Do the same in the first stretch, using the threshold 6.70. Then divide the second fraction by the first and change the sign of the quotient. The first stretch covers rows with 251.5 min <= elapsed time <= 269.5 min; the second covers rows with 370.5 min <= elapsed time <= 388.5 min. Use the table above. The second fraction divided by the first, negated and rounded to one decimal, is -1.6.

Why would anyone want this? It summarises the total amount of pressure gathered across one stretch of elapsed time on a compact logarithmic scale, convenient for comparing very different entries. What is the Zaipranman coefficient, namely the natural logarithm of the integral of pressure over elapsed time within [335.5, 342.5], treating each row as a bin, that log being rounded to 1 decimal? 3.8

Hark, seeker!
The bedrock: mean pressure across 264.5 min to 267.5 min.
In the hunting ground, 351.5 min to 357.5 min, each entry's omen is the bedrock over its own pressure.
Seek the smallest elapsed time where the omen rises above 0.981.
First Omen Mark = 357 min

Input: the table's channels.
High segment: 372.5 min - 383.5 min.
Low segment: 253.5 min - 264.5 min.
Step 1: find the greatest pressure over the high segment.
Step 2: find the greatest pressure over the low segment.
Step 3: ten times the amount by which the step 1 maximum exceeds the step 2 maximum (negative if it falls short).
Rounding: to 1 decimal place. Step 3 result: -2.1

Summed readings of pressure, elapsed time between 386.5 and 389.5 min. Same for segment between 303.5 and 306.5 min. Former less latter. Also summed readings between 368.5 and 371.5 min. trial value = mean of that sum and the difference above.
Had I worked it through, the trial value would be 9.8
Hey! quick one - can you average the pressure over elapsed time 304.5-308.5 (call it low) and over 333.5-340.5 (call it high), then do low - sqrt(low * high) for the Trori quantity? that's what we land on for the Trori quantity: 0.12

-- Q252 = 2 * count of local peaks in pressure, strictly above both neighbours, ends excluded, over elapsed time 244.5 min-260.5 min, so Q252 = 12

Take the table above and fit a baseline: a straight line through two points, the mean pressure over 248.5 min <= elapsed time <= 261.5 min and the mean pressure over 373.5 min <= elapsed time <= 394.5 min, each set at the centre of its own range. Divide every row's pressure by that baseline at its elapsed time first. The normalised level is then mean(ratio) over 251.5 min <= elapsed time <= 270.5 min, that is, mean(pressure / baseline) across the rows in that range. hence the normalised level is 0.96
